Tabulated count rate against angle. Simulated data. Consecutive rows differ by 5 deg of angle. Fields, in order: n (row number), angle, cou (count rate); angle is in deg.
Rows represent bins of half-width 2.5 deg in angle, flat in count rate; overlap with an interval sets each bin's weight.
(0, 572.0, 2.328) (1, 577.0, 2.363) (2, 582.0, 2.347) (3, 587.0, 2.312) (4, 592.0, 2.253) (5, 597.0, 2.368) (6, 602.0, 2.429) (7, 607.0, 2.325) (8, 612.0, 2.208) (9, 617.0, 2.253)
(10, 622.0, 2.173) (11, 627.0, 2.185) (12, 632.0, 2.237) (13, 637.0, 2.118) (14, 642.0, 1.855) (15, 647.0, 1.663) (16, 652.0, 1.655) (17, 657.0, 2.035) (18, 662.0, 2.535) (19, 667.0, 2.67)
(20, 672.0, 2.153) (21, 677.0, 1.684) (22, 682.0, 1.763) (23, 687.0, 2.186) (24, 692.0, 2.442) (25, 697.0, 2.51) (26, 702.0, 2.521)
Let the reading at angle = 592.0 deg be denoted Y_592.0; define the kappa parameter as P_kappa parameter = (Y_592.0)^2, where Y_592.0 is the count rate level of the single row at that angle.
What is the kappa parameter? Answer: 5.08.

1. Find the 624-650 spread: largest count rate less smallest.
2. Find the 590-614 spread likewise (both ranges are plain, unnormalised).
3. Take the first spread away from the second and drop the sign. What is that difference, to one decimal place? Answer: 0.4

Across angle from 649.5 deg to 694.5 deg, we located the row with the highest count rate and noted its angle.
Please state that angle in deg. 667.0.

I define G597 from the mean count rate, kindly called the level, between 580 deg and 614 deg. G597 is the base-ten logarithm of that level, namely 0.37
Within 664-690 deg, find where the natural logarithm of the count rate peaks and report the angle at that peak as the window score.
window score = 667.0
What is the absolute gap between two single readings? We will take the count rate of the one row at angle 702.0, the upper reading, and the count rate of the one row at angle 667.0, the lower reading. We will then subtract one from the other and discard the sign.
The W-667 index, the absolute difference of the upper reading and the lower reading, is 0.15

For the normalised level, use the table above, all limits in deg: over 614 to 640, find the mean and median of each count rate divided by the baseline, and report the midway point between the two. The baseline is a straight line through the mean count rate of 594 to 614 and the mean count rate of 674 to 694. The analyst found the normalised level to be 0.98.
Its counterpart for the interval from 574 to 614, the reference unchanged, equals 0.97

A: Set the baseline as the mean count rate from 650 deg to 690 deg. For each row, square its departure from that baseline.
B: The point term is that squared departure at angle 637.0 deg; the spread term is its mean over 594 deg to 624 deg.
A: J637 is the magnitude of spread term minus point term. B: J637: 0.05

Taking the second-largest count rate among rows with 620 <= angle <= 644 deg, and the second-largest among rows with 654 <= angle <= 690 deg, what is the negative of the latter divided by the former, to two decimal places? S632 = -1.16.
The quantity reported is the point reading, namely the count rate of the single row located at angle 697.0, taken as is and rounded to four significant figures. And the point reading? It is 2.510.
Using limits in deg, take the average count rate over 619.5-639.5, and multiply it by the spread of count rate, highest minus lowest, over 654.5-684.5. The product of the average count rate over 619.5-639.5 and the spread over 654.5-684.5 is 2.1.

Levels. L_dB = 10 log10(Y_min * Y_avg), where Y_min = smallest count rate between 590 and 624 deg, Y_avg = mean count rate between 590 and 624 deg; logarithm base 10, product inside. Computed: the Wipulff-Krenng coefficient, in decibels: 7.0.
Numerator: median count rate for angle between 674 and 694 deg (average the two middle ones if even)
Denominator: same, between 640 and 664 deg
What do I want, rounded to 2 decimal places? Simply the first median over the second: 1.06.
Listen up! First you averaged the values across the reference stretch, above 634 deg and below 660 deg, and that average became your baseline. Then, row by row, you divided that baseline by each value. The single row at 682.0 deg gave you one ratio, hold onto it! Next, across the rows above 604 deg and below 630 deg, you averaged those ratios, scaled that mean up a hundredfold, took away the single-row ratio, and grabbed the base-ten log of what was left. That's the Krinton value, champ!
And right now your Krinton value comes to 1.92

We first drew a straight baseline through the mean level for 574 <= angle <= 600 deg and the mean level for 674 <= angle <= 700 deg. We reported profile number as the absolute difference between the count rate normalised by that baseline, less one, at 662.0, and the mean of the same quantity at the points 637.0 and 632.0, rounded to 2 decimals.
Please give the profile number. 0.19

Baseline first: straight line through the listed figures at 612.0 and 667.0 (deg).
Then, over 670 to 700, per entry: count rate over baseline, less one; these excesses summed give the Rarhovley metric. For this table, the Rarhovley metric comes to -1.5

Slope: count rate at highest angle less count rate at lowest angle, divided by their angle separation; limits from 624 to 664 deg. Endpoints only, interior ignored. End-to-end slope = 0.010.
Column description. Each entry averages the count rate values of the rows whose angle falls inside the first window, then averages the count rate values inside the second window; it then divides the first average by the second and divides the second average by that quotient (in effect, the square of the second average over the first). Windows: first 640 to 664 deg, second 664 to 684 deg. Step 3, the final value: 2.2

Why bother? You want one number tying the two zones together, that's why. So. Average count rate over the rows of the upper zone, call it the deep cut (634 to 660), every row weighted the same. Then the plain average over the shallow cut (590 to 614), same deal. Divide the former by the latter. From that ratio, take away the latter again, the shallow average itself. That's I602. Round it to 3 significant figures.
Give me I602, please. -1.51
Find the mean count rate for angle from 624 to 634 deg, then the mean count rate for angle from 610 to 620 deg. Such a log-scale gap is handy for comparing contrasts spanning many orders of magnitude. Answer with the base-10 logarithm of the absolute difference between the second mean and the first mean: -1.7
